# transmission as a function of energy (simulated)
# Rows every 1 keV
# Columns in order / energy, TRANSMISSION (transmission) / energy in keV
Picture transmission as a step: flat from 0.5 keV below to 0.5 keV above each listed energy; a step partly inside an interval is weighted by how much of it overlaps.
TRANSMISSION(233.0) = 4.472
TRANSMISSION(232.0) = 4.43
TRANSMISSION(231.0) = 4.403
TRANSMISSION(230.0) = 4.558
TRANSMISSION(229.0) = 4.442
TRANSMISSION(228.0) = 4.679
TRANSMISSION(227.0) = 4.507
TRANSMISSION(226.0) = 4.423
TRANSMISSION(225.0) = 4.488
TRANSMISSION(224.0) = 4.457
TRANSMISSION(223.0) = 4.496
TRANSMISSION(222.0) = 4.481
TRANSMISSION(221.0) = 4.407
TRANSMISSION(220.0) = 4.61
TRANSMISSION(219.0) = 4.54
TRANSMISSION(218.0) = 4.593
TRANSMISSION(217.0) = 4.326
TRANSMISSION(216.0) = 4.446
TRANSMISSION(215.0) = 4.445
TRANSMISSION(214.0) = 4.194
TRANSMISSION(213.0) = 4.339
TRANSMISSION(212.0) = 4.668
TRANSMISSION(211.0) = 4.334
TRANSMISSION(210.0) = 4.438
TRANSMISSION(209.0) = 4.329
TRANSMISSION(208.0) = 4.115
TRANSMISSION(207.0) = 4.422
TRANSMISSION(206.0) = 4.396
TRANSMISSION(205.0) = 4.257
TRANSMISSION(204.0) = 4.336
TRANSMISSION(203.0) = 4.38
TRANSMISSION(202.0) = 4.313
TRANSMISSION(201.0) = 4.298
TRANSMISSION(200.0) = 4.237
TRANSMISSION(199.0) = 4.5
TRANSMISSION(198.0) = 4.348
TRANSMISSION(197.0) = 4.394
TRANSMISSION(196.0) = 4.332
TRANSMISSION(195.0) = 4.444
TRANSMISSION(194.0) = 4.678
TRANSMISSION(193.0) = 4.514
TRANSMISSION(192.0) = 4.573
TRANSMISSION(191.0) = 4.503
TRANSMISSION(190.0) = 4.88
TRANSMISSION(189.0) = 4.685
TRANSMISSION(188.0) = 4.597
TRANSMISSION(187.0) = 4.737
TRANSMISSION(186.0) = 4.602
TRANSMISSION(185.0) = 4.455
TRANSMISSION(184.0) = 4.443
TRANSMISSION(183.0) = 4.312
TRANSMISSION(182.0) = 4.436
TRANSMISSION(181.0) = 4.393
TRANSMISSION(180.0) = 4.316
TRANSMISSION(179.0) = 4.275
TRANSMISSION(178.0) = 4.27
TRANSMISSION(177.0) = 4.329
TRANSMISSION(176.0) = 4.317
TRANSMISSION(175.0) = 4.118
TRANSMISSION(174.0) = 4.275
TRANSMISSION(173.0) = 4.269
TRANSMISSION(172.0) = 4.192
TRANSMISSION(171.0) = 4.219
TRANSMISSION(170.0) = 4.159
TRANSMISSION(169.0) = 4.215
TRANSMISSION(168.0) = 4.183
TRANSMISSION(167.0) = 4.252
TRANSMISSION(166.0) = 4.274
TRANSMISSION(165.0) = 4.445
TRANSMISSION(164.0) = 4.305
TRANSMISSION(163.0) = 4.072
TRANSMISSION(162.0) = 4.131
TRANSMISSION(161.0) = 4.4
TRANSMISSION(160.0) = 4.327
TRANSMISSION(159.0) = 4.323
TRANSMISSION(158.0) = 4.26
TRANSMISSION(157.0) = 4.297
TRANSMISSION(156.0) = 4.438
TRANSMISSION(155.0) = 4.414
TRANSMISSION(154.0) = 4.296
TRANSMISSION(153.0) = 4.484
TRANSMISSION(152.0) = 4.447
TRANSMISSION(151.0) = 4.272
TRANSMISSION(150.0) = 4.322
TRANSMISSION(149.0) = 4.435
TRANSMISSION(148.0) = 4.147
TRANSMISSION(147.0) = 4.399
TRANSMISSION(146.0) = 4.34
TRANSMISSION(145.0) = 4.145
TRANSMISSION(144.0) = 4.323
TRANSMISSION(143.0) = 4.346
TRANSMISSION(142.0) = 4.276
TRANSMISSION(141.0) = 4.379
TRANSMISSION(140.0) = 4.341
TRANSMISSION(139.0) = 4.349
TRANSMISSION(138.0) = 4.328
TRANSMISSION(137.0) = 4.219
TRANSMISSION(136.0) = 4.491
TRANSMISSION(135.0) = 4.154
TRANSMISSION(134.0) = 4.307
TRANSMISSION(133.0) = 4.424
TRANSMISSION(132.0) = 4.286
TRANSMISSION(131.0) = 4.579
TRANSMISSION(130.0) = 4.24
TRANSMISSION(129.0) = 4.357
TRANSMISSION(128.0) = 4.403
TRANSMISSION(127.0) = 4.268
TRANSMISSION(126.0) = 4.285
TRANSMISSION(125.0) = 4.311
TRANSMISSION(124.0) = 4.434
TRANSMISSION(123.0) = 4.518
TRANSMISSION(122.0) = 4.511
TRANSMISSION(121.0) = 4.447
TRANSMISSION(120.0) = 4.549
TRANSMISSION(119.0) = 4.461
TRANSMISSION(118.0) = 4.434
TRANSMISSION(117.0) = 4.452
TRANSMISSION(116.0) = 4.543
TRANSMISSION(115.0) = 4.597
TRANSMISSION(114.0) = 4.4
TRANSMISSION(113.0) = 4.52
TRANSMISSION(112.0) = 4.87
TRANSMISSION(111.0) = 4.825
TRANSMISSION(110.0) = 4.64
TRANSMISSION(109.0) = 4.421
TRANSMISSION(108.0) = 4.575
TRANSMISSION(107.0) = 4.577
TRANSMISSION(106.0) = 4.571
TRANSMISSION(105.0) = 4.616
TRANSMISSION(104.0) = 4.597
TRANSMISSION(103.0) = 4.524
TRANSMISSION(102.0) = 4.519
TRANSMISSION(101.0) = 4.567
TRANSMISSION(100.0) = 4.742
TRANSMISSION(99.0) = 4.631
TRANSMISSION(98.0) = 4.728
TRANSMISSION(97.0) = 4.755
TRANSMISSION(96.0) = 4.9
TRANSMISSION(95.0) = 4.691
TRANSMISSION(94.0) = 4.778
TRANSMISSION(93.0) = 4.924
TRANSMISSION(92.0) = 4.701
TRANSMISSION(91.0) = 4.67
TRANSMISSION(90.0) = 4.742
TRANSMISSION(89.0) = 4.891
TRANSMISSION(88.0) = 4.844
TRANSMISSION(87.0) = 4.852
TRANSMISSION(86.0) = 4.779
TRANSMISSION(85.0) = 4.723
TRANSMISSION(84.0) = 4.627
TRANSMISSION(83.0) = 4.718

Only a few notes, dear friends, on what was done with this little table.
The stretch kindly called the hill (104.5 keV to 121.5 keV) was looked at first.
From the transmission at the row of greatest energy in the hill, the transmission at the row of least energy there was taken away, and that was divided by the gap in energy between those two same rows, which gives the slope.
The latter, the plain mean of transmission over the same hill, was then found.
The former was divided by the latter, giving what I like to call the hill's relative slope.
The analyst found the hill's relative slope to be -0.0023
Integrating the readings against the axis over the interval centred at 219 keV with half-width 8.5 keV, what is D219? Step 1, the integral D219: 75.8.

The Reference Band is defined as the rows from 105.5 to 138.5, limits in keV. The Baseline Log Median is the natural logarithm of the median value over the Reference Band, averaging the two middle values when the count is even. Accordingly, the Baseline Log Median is 1.49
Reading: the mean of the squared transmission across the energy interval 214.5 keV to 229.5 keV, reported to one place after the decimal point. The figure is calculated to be 20.2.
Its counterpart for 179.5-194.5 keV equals 20.6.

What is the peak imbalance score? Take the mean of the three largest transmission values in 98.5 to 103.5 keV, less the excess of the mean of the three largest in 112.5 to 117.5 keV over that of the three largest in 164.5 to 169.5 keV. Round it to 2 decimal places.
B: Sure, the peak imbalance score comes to 4.42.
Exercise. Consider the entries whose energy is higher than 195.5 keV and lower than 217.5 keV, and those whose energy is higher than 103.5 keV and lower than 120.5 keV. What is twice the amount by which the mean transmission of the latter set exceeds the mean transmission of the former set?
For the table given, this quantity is 0.42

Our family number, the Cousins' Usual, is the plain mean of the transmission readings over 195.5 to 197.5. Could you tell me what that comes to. 4.36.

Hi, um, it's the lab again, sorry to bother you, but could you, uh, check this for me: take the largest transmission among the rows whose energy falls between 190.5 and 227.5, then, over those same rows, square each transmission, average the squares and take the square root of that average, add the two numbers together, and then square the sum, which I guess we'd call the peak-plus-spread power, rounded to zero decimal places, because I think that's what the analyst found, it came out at 83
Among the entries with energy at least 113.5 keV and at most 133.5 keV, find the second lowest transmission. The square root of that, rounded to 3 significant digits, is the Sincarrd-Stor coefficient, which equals 2.07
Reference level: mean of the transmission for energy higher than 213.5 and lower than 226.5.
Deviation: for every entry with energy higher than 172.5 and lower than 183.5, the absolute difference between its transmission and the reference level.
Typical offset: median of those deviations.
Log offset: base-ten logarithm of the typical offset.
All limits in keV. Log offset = -0.85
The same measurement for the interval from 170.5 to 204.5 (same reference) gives -0.85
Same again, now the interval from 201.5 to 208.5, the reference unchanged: -0.93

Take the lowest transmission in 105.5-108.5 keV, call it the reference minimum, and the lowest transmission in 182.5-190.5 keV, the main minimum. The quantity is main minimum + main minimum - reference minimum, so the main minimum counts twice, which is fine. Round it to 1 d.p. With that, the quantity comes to 4.1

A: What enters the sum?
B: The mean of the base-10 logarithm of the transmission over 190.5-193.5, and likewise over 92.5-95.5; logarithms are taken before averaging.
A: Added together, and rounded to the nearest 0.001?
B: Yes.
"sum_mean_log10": 1.337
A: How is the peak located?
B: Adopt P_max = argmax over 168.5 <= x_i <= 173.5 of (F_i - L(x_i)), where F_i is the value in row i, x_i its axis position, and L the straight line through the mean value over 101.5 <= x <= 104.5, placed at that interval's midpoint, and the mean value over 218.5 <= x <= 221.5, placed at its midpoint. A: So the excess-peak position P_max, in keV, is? 173.0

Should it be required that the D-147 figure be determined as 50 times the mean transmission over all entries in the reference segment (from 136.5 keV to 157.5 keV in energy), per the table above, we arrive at 217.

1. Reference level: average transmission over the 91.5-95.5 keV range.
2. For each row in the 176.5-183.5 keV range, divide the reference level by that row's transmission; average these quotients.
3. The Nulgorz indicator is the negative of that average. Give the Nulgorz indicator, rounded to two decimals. -1.10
